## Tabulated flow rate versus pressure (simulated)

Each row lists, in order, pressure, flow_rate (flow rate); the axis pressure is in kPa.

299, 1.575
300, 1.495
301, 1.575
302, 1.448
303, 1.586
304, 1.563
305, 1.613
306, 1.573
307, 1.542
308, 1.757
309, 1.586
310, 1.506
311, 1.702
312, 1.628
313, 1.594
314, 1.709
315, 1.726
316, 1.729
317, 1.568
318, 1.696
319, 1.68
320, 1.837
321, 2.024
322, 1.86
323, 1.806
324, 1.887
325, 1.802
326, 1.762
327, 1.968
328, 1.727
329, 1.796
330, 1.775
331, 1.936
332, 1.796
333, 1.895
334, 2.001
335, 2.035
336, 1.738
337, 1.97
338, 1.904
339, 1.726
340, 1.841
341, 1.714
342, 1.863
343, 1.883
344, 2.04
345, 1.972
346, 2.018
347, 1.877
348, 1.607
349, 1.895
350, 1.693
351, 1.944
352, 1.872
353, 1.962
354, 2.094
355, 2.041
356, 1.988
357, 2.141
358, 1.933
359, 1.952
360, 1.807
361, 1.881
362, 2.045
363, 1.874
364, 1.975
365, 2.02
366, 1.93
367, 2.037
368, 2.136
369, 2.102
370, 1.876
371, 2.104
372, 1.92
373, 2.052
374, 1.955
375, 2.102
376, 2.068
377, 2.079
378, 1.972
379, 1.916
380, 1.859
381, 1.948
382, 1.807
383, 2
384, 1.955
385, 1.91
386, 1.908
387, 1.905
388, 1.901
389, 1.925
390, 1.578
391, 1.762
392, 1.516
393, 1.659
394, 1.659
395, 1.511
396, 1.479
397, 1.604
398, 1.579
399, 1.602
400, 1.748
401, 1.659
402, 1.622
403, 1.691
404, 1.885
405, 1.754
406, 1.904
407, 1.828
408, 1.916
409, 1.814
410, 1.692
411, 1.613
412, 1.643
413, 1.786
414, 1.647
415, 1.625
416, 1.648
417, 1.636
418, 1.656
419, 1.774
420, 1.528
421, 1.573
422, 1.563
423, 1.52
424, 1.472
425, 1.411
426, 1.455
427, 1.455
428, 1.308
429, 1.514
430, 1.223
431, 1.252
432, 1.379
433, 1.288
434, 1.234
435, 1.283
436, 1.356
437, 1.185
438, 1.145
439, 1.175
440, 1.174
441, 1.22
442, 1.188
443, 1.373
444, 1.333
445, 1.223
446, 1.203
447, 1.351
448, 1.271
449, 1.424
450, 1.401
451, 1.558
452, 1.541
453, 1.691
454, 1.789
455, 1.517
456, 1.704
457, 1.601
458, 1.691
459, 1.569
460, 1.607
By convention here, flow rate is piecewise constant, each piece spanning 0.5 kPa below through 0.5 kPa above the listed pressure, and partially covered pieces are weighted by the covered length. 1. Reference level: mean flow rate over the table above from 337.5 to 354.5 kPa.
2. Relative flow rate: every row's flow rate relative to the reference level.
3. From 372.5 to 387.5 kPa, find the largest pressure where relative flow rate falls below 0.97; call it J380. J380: 382 kPa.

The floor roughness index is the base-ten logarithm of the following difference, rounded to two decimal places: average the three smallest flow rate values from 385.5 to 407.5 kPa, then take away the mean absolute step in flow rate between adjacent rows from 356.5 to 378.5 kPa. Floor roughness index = 0.14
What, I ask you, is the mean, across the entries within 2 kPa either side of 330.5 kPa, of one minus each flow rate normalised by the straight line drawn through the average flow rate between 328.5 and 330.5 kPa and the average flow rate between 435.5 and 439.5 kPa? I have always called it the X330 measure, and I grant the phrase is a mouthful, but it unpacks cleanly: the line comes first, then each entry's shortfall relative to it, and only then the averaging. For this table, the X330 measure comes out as 0.0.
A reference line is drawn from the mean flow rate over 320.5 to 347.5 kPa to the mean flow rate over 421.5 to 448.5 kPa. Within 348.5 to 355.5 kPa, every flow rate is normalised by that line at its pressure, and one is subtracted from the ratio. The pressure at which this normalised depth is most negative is 350 kPa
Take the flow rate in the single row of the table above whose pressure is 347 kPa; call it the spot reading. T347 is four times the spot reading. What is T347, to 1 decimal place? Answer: 7.5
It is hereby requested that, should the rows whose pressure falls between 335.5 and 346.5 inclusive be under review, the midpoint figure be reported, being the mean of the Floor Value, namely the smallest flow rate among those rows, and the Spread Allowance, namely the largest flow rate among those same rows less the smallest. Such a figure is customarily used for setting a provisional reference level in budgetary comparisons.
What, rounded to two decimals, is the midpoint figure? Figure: 1.02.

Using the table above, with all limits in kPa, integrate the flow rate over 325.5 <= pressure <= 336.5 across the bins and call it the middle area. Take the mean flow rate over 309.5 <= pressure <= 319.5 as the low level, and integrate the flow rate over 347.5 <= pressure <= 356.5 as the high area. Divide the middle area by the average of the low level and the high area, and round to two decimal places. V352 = 2.18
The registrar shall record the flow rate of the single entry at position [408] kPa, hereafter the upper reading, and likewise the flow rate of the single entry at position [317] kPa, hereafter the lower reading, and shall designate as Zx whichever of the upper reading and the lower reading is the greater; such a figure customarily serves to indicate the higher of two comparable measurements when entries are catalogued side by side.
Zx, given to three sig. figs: 1.92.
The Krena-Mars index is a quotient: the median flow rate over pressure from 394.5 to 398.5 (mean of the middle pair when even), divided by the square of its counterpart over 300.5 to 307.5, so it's 0.62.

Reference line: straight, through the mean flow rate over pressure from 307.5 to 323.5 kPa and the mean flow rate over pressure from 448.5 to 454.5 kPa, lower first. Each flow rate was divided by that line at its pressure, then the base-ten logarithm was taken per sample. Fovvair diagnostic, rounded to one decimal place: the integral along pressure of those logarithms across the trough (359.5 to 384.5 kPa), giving 1.9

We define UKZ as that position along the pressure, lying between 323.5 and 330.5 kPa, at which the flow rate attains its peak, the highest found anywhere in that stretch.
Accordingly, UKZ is 327 kPa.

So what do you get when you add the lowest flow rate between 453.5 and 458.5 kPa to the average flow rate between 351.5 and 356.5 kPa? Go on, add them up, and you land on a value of 3.51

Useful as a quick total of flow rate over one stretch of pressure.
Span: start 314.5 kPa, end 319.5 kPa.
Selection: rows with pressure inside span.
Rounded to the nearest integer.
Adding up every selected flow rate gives 8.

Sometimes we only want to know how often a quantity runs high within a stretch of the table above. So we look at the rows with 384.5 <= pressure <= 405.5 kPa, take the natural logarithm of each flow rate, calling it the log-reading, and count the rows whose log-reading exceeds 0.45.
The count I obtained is 18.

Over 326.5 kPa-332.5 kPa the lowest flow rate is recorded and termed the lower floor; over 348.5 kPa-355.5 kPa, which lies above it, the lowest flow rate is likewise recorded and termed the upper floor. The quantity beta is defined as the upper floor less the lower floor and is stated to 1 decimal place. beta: 0.0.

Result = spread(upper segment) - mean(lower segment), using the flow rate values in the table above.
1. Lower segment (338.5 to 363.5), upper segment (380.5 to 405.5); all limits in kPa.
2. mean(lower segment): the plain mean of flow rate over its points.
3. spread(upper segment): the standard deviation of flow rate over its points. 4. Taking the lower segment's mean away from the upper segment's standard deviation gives -1.75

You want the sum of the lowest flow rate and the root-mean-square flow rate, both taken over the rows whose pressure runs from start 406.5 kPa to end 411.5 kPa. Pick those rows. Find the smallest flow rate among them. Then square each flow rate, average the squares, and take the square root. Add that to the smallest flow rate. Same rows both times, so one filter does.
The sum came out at 3.39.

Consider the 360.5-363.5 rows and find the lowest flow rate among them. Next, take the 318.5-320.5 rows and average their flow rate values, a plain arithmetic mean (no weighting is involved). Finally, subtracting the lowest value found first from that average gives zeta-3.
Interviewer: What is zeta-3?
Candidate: -0.12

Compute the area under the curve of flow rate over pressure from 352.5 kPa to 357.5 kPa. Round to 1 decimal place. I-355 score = 10.2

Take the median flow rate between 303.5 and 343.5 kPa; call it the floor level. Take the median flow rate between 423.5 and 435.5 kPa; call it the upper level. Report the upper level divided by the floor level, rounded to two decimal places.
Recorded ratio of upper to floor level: 0.76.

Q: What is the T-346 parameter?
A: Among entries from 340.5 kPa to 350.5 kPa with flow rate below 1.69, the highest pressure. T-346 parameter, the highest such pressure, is 348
